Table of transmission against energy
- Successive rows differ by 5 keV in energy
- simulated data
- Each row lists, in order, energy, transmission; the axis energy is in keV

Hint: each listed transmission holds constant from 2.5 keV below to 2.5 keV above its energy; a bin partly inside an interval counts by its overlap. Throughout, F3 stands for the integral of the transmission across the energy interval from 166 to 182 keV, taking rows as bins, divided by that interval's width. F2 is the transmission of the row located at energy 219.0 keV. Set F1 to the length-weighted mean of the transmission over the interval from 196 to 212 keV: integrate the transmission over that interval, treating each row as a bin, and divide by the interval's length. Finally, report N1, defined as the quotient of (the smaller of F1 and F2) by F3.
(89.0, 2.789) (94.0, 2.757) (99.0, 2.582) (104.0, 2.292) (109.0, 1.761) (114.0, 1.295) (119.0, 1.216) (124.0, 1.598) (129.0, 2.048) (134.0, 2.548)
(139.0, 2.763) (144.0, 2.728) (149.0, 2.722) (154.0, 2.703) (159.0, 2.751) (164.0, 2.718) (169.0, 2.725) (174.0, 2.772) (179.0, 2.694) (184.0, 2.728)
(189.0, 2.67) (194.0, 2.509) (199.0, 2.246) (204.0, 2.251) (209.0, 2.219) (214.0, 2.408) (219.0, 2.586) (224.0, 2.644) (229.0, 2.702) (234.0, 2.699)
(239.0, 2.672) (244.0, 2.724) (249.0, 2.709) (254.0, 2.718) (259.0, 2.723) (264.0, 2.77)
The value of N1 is 0.8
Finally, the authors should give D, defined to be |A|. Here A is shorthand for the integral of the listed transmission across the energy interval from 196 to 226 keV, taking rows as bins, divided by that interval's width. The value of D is 2.39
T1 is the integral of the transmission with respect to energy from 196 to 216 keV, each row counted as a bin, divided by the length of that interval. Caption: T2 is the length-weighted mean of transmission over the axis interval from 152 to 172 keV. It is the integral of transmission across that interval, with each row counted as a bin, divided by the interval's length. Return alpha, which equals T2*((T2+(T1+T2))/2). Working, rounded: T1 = 2.28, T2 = 2.7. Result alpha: 10.5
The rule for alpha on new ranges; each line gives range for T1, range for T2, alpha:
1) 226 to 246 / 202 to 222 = 8.8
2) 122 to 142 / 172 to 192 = 10.4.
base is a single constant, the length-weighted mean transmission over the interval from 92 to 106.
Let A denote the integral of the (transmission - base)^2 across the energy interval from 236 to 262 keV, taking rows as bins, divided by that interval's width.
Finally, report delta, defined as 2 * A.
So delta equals 0.06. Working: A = 0.03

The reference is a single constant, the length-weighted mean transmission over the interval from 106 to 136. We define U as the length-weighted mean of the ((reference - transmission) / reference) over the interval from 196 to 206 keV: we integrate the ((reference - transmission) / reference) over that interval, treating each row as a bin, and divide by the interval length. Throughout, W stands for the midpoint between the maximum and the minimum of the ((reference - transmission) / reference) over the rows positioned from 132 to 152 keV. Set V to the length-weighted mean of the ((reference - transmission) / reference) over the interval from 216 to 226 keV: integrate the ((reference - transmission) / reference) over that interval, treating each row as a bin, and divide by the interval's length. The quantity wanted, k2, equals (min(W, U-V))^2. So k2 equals 0.277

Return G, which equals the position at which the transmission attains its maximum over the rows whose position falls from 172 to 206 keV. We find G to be 174.0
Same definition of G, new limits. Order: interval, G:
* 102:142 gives 139.0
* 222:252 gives 244.0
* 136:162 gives 139.0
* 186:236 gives 229.0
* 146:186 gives 174.0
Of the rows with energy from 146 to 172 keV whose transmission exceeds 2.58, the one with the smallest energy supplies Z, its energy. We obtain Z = 149.0 keV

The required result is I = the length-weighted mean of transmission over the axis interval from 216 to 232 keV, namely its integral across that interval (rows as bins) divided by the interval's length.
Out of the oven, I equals 2.64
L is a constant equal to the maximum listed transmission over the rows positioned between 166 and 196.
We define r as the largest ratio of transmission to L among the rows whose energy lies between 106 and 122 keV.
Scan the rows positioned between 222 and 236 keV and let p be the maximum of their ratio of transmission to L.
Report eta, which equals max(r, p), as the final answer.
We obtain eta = 0.97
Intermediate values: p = 0.97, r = 0.64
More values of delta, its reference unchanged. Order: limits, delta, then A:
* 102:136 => 1.51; 0.76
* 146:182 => 0.07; 0.03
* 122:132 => 1.05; 0.53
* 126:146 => 0.21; 0.10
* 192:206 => 0.12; 0.06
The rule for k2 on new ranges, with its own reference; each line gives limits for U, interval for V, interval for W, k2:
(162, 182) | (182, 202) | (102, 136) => 0.013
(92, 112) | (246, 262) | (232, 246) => 0.303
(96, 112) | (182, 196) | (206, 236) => 0.171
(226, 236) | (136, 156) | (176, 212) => 0.178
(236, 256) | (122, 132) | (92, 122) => 0.230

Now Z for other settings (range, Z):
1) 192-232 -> 219.0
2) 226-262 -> 229.0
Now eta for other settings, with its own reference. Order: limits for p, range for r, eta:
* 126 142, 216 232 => 1.00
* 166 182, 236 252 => 1.00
